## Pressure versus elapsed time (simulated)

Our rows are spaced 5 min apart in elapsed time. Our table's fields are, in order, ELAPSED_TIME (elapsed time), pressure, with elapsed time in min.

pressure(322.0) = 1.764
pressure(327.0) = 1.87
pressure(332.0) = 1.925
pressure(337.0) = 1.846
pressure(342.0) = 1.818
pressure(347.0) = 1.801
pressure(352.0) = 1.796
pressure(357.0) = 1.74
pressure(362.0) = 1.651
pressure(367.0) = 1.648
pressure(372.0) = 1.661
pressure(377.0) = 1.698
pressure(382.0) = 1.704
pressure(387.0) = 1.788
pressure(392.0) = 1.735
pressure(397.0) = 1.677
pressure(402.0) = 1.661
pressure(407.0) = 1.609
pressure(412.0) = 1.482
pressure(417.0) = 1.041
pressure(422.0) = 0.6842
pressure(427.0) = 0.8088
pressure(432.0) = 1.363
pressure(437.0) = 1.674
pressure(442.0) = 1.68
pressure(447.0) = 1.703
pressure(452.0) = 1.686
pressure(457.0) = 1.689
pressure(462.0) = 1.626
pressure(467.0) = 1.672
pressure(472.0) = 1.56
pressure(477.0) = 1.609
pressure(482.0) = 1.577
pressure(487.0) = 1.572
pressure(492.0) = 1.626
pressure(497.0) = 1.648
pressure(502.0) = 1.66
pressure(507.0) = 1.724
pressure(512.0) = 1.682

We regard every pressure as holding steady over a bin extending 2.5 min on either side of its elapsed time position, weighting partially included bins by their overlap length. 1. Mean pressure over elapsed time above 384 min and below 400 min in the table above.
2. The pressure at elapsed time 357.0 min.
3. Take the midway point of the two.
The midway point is 1.74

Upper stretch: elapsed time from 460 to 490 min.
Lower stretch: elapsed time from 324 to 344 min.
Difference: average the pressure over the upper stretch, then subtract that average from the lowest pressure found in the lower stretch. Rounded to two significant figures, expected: 0.22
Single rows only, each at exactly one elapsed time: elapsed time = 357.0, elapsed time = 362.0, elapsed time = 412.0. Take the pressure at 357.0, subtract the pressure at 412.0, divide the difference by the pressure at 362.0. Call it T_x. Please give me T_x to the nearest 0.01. 0.16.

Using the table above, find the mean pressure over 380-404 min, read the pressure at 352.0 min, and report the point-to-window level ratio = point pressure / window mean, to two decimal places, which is 1.05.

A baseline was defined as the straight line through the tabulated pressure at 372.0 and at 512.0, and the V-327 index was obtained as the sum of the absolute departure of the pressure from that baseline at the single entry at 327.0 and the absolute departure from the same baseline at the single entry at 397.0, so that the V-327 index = 0.23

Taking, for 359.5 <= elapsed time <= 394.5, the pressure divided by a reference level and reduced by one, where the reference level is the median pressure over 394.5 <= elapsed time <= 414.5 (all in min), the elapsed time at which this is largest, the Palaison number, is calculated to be 387.0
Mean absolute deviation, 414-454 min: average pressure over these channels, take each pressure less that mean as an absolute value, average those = 0.36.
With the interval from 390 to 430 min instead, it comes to 0.37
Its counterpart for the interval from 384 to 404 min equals 0.05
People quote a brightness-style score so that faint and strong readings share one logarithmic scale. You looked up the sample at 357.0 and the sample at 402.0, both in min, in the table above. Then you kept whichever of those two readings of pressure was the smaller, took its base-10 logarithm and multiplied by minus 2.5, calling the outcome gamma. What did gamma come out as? -0.551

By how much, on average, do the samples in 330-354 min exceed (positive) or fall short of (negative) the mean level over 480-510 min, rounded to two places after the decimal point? 0.20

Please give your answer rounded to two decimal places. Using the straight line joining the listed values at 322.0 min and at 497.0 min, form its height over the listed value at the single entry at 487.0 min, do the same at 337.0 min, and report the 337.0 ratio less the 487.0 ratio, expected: -0.10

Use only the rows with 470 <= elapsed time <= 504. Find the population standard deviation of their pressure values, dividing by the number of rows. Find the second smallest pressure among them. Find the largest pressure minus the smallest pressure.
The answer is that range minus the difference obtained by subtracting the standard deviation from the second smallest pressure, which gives -1.44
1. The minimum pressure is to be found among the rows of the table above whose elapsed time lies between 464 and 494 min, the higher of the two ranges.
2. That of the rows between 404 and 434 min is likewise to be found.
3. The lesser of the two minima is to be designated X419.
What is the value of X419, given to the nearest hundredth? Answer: 0.68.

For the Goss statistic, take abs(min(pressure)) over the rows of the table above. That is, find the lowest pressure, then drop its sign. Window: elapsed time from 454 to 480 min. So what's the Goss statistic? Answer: 1.56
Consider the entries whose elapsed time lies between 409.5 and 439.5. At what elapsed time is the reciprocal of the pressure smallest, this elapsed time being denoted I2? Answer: 437.0 min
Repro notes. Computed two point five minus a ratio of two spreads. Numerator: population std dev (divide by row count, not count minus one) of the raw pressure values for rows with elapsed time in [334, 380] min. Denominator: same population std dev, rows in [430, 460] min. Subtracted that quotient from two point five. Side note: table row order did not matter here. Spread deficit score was 1.9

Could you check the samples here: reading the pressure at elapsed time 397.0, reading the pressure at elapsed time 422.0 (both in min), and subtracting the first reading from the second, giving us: -0.99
